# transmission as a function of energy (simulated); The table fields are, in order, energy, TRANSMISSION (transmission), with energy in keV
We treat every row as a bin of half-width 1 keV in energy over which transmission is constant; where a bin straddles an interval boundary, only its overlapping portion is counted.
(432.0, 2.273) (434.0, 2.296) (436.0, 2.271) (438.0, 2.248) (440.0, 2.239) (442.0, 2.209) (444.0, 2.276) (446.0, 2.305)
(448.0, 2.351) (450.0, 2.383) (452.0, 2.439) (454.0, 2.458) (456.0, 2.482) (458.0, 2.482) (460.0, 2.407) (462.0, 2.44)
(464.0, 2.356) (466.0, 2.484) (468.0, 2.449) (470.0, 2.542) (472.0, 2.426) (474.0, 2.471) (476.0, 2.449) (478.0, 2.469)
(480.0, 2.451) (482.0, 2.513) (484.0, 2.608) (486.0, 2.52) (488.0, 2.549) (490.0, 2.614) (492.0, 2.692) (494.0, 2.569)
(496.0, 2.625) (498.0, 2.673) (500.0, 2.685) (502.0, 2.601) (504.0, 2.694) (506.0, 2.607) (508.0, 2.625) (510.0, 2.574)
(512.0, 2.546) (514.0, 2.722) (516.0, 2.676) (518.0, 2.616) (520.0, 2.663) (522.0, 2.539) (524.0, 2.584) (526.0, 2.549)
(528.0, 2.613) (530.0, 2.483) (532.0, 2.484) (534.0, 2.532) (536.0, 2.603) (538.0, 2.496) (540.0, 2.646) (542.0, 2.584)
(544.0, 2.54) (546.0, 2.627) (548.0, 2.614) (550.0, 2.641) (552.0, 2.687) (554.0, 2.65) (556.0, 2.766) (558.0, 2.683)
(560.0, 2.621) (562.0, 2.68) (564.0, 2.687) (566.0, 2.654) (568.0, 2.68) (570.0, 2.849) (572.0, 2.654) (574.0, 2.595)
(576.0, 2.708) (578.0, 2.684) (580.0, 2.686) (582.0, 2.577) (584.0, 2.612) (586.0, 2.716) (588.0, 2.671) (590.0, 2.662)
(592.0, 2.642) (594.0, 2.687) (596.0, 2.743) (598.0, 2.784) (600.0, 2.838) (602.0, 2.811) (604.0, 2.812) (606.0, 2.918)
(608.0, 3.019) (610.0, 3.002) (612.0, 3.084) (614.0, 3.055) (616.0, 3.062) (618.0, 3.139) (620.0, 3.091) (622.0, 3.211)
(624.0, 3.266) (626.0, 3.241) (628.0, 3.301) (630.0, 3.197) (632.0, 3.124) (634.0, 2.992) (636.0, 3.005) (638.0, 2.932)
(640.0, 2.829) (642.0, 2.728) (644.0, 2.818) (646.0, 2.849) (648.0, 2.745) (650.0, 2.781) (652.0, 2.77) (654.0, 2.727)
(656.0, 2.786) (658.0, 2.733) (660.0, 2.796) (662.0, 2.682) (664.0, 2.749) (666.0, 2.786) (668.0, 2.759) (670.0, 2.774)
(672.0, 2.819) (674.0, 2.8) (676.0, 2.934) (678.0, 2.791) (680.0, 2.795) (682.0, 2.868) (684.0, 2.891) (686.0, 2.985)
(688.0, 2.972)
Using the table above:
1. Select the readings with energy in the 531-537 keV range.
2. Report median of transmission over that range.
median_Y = 2.53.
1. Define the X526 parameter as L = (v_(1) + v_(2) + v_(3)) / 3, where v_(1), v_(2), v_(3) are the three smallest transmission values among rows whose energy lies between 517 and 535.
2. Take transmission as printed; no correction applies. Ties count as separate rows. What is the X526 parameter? 2.50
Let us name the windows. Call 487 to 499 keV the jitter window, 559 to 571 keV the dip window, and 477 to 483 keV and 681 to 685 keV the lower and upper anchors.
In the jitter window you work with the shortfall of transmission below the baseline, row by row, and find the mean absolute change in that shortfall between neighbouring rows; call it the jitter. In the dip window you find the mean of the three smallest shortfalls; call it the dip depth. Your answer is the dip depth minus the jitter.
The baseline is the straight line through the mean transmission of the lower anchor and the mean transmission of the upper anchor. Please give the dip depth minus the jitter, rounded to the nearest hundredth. -0.16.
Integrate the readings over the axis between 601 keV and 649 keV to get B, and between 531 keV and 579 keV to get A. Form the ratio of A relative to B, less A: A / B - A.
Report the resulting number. -126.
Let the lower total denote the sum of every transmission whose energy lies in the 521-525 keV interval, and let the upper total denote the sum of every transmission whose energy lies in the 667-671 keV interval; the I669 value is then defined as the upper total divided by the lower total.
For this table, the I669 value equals 1.08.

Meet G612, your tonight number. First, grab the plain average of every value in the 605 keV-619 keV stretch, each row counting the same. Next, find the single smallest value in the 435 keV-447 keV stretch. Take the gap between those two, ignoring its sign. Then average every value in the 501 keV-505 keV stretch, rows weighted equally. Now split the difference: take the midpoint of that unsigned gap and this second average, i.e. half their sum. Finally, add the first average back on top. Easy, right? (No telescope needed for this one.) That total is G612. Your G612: 4.78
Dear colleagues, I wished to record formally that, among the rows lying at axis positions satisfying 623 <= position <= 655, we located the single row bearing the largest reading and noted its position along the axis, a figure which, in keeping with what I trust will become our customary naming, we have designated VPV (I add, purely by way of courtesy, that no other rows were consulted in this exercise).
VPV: 628.0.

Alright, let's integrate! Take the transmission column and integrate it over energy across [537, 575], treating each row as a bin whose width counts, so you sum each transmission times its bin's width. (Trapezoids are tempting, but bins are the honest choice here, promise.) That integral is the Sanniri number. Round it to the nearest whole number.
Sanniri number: 101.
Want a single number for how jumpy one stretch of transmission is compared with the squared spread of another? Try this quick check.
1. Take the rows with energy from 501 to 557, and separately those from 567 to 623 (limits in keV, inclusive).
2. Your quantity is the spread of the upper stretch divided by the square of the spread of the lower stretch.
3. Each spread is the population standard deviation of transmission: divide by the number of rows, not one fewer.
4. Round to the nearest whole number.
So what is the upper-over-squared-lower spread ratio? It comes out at 39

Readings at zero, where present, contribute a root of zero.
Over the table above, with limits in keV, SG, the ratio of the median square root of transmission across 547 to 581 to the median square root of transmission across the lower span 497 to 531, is 1.01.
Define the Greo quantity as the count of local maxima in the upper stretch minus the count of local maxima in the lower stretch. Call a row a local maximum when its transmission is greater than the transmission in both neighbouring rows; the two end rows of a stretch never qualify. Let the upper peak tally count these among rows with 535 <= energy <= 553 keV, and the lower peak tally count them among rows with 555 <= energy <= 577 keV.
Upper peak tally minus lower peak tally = 0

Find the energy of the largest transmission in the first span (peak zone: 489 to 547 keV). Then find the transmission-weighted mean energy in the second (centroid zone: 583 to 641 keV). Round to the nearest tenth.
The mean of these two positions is 563.4 keV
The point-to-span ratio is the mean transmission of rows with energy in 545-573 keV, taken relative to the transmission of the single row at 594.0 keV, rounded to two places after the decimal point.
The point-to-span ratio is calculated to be 1.00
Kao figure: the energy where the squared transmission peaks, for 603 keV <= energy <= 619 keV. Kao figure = 618.0 keV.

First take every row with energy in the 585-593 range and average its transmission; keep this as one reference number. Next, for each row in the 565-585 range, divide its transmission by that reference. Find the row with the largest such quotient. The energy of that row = 570.0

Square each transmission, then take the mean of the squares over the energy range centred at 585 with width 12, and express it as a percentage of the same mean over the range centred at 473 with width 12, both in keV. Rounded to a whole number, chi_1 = 116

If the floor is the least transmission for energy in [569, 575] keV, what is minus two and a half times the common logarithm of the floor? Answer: -1.04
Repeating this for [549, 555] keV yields -1.05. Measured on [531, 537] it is -0.99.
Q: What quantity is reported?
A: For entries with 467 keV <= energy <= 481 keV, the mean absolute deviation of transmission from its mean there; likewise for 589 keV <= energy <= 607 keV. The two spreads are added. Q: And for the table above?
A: 0.098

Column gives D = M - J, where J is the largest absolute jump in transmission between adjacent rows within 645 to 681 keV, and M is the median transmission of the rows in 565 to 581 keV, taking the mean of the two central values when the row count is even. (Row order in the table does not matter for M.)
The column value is 2.54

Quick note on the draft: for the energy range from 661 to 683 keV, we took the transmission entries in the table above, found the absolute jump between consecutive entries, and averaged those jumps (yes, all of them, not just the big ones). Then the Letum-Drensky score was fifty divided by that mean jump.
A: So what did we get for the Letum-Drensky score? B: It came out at 887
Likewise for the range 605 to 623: 832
